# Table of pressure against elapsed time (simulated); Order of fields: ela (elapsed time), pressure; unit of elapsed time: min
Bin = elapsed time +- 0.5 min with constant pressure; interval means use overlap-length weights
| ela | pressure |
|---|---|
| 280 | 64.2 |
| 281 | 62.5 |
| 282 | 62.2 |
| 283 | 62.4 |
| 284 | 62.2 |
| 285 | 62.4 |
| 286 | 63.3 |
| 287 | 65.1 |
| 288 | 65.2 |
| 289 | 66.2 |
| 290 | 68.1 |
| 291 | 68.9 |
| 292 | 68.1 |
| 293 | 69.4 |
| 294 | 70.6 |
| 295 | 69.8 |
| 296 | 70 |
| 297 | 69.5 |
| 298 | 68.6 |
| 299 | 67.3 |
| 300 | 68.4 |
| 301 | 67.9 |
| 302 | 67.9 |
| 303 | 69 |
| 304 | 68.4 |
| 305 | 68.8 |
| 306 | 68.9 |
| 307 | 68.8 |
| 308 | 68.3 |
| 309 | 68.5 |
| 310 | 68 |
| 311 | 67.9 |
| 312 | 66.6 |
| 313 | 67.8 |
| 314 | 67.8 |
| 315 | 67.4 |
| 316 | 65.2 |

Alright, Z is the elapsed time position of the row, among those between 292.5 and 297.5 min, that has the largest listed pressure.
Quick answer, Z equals 294 min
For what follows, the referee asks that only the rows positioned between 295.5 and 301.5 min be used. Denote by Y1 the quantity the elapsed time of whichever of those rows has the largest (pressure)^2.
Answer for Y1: 296 min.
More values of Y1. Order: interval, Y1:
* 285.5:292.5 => 291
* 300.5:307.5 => 303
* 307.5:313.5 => 309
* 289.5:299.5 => 294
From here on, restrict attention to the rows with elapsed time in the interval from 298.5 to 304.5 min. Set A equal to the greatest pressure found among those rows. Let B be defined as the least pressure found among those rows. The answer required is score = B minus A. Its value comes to -1.7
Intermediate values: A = 69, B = 67.3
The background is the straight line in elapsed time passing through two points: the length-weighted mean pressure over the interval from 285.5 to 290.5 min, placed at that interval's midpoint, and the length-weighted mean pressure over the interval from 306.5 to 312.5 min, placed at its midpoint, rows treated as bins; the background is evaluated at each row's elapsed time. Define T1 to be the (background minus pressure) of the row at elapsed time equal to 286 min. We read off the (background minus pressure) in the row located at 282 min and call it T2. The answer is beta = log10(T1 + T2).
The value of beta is 0.68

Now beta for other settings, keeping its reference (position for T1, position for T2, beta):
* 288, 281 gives 0.43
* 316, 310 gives 0.56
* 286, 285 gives 0.69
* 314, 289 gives -0.66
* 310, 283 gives 0.43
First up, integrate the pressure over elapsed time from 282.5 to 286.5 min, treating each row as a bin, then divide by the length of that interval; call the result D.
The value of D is 62.6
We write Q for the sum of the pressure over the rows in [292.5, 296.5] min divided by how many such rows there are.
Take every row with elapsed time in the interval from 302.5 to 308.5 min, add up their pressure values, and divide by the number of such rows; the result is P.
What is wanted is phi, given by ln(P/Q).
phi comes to -0.018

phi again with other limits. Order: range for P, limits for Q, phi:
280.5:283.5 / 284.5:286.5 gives -0.008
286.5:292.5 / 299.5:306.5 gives -0.023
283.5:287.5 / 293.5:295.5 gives -0.104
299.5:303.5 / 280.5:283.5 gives 0.091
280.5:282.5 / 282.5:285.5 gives 0.000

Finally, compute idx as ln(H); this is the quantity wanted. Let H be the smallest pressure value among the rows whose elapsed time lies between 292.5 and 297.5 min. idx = 4.24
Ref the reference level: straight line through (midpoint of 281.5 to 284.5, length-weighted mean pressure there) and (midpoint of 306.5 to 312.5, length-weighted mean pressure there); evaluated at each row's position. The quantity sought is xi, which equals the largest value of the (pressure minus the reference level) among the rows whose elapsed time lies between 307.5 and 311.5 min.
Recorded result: 0.6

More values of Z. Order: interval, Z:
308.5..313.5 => 309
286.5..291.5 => 291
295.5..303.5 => 296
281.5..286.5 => 286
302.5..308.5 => 303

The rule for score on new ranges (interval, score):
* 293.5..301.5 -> -3.3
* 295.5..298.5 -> -1.4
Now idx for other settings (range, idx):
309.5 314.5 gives 4.20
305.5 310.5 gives 4.22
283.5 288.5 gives 4.13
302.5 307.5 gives 4.23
